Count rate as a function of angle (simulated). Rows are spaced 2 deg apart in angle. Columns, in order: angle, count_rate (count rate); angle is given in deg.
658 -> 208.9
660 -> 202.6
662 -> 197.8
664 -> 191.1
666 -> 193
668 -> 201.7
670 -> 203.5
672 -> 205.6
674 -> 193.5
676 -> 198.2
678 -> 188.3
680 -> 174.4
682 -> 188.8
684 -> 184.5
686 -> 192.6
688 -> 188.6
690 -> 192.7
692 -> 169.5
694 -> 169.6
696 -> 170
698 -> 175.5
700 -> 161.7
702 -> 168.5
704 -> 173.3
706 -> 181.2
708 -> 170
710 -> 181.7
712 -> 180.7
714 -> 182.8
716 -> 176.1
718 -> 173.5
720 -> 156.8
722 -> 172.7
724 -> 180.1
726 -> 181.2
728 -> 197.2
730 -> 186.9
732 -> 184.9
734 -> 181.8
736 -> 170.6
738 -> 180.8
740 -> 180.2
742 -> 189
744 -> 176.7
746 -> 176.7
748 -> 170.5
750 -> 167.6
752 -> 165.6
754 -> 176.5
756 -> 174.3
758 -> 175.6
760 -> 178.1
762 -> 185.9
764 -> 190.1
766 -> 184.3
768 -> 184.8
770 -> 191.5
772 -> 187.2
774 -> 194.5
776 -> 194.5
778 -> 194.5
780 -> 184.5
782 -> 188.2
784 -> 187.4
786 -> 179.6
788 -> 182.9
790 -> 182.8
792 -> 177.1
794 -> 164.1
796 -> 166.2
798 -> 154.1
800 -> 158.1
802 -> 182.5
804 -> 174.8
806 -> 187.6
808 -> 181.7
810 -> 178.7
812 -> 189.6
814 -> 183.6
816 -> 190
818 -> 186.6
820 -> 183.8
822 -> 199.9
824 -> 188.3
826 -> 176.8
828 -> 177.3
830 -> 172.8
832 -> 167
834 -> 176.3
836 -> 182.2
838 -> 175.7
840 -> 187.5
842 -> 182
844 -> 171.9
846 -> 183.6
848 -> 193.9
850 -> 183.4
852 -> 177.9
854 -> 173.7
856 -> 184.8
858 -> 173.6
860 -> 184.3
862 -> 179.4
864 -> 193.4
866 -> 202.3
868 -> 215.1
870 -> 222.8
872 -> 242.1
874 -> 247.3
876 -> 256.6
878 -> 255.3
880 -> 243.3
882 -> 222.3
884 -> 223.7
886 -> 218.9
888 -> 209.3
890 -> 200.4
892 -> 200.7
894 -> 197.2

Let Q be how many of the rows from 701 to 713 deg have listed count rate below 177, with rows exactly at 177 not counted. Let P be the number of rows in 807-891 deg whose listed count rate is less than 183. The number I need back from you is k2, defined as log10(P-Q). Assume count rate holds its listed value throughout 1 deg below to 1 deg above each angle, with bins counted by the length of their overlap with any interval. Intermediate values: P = 15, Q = 3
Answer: 1.1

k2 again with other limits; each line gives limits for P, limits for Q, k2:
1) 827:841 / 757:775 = 0.7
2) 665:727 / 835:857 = 1.2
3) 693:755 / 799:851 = 1.3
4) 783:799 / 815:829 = 0.8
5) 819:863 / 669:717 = 0.5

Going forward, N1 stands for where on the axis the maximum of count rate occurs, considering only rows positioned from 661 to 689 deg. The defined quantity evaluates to 672 deg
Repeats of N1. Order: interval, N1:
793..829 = 822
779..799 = 782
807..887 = 876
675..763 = 676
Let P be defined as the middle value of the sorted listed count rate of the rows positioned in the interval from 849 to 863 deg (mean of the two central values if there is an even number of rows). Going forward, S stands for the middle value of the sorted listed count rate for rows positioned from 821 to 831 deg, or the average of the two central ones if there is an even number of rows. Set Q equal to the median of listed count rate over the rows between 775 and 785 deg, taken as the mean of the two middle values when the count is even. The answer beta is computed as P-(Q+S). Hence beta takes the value -186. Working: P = 179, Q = 188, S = 177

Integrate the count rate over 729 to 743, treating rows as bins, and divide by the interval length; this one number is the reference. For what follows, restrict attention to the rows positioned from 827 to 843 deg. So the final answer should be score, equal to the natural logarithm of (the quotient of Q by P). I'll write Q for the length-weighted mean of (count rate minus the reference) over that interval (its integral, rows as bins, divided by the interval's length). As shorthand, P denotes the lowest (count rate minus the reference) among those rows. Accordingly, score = -1.2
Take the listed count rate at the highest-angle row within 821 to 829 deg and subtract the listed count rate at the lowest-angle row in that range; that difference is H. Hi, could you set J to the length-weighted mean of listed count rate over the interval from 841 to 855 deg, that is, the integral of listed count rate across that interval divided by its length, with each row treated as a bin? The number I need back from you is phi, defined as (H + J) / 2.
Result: 79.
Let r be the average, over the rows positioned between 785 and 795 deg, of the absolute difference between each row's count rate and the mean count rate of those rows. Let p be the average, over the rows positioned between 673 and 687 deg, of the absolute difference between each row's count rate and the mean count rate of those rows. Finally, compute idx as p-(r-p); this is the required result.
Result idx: 5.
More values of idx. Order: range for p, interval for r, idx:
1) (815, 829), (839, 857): 7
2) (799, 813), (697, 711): 9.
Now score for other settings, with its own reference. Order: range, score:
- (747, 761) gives -0.6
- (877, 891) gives 0.8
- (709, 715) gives -1.5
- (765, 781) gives 1.2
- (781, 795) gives -2.3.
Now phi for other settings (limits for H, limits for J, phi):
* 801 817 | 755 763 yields 93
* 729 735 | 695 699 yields 84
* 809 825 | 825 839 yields 93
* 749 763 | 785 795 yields 98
